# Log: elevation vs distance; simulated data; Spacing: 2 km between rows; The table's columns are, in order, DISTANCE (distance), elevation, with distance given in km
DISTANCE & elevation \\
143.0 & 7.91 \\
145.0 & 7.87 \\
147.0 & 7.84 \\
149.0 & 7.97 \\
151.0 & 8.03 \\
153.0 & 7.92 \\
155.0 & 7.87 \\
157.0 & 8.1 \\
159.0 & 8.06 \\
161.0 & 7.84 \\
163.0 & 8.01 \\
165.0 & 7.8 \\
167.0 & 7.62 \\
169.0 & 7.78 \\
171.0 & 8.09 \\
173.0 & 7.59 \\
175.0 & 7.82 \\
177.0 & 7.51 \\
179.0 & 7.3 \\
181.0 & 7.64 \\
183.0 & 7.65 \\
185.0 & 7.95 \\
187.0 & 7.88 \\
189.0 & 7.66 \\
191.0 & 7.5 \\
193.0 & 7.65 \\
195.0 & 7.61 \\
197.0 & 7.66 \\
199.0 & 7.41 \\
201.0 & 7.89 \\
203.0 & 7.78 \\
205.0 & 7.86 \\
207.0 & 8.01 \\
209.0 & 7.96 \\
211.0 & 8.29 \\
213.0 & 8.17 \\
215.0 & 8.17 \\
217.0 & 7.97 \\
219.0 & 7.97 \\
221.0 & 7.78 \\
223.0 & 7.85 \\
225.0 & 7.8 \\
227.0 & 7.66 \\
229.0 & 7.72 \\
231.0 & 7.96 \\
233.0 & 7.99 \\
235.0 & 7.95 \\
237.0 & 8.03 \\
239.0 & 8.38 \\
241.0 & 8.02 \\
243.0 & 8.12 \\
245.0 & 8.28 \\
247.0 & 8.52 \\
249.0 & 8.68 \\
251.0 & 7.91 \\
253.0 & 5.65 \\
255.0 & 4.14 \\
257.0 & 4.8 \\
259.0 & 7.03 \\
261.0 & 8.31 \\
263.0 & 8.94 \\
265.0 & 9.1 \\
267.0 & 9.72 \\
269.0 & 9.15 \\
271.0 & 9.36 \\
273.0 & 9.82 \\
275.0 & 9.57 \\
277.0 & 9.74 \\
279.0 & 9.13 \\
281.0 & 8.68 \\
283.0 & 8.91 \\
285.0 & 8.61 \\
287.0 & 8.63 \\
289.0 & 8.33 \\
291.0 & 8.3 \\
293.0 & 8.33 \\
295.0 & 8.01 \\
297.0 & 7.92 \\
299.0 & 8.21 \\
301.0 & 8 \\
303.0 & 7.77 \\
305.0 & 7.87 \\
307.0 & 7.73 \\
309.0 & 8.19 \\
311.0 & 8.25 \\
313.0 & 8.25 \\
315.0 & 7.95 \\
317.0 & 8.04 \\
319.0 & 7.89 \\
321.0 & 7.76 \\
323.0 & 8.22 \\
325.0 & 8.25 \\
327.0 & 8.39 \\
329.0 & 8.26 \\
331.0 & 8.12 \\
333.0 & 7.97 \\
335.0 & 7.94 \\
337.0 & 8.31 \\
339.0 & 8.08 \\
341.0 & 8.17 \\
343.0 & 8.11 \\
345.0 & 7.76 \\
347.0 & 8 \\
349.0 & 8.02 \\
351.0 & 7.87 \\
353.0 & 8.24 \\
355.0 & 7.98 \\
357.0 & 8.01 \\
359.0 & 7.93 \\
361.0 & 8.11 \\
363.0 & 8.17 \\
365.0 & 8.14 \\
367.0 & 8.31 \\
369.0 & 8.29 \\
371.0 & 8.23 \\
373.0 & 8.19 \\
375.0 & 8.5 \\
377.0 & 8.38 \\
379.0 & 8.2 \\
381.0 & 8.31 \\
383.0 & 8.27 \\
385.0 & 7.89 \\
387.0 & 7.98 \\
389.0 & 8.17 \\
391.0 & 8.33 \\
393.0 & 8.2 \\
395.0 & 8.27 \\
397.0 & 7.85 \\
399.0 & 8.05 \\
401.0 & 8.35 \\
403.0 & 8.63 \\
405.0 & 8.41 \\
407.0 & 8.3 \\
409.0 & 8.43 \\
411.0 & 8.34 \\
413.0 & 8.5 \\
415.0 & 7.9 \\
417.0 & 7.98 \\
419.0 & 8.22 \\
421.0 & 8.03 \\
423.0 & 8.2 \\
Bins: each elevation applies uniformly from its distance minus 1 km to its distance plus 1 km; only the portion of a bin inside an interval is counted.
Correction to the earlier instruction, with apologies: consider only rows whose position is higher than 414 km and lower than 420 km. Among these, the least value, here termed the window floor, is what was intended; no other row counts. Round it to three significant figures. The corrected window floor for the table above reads 7.90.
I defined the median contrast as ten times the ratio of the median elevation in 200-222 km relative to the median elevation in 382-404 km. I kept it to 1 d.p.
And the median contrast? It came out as 9.7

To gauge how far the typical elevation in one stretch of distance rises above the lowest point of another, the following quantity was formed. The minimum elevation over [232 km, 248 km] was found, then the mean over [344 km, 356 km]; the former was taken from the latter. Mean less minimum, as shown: 0.0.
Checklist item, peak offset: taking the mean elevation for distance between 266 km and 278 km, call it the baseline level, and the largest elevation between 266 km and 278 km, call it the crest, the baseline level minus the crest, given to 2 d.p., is -0.26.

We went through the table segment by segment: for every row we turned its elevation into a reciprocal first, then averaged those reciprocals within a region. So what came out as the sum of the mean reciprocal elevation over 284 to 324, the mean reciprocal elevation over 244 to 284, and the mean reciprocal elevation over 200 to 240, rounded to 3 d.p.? 0.377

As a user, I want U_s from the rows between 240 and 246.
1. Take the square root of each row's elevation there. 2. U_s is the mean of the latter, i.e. 2.85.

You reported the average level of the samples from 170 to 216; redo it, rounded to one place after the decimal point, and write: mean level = 7.8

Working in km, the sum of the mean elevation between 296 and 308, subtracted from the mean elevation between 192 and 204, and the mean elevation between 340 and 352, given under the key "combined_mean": 7.7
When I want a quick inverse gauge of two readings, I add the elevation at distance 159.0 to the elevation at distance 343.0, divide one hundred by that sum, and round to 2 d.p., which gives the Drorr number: 6.18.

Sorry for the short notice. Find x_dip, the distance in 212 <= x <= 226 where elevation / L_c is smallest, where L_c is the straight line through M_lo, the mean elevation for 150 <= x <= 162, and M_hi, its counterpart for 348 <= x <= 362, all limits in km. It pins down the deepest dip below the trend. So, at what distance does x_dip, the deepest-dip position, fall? 221.0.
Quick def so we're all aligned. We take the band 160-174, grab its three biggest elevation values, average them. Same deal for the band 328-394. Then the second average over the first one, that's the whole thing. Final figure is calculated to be 1.05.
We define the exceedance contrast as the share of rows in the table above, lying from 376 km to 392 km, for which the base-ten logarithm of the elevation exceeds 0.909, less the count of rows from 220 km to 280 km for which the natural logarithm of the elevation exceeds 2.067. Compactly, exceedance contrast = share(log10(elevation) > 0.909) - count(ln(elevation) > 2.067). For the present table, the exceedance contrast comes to -20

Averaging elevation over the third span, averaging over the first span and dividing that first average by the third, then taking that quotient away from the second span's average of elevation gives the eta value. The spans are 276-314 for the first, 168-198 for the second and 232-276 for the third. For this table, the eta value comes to 6.65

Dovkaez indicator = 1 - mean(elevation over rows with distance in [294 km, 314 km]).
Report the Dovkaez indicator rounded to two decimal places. -7.02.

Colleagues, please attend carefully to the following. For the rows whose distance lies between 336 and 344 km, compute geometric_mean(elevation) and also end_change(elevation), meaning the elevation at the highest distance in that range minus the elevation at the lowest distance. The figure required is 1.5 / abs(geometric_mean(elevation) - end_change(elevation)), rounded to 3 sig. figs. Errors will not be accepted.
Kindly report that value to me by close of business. 0.179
